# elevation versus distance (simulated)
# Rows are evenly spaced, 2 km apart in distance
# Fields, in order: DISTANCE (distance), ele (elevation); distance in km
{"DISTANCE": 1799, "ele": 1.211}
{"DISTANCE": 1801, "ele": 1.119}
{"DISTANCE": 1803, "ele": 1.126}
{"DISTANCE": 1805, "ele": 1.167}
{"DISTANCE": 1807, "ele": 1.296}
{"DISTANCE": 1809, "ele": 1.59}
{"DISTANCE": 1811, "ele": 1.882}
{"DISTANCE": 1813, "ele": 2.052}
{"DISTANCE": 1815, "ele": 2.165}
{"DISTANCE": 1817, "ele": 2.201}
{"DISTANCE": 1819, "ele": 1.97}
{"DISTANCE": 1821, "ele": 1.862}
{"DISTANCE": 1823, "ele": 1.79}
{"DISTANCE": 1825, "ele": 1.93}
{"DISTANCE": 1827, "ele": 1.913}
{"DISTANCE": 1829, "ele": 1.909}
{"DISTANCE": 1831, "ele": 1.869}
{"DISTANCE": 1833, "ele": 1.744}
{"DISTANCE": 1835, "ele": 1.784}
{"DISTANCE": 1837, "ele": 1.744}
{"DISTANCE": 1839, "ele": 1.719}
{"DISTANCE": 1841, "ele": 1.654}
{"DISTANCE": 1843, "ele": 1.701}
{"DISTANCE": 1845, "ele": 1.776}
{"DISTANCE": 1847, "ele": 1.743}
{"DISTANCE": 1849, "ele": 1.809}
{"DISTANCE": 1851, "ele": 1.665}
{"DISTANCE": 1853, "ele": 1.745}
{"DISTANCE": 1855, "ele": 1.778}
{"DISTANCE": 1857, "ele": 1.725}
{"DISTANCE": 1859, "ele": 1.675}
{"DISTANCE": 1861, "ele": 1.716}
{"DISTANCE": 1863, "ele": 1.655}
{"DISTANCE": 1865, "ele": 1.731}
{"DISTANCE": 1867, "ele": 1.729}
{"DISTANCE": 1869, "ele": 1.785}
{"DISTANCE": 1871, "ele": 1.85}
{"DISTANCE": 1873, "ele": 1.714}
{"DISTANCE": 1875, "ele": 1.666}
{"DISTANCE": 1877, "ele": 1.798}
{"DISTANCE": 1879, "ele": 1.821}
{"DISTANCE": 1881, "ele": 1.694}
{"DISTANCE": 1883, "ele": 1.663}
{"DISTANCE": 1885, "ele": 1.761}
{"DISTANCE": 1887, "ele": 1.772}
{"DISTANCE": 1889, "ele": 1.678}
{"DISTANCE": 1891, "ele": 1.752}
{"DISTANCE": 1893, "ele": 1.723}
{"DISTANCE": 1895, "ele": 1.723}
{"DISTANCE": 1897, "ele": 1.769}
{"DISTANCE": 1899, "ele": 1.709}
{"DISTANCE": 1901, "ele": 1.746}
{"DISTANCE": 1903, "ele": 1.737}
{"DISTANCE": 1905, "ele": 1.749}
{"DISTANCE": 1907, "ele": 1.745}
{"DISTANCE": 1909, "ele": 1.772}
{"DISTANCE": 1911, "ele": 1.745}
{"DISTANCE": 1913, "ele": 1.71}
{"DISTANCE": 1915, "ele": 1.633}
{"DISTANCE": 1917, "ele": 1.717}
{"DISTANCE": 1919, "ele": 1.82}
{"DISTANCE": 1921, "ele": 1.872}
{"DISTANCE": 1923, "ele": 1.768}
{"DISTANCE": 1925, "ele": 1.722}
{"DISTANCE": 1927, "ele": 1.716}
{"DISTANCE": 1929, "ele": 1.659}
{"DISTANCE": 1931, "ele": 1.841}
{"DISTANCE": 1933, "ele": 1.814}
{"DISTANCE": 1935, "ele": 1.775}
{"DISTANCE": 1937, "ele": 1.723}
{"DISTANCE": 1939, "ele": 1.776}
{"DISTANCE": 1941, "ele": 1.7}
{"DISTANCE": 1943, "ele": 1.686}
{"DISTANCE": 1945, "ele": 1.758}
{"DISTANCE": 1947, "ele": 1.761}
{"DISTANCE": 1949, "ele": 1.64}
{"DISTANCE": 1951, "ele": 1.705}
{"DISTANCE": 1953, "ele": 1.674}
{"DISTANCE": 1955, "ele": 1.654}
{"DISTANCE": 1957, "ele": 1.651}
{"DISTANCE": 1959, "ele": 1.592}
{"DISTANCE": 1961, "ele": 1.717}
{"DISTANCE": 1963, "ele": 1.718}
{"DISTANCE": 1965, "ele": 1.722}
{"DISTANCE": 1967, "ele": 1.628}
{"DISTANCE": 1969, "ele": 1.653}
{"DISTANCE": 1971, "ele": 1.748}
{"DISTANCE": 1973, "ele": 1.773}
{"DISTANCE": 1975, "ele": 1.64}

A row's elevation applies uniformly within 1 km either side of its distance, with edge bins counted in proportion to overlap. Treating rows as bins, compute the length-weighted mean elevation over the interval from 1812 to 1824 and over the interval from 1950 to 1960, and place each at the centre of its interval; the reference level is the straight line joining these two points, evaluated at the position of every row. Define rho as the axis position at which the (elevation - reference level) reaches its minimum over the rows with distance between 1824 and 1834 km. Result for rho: 1833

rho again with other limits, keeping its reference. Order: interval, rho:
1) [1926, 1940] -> 1929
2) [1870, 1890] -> 1875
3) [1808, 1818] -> 1809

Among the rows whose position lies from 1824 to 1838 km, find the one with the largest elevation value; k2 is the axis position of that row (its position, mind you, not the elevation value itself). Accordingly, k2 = 1825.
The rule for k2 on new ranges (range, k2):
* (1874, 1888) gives 1879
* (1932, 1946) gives 1933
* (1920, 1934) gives 1921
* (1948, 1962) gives 1961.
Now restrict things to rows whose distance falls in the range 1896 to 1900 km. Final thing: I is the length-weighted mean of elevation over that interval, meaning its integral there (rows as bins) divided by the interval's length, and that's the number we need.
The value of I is 1.74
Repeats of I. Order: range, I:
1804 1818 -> 1.76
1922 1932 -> 1.74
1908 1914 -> 1.74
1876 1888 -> 1.75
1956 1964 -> 1.67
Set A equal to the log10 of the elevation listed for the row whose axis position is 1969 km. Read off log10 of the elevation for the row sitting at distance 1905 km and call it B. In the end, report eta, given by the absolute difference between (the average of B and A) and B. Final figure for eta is 0.012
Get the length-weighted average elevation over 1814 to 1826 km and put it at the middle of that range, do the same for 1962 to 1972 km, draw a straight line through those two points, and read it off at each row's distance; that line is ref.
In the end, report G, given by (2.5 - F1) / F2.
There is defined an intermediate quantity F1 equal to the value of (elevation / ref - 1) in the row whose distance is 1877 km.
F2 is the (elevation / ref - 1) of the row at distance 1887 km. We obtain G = -58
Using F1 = -0.04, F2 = -0.04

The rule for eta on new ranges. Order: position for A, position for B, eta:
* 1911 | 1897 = 0.003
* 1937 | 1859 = 0.006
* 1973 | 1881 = 0.010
